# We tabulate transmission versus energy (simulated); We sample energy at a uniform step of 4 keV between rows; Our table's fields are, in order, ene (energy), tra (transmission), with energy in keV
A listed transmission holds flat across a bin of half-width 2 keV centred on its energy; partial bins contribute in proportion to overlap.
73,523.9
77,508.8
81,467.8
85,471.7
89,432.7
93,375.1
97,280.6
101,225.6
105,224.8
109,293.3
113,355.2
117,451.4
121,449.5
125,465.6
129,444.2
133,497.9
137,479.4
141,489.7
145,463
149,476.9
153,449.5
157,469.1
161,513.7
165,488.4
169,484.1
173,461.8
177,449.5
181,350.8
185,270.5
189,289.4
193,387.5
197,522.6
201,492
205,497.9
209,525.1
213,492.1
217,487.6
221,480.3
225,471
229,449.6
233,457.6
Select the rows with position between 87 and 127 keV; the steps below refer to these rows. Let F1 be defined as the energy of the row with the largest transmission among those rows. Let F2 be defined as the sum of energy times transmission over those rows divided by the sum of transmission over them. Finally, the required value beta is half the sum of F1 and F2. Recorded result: 116.6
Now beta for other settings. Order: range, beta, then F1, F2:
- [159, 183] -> 165.7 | 161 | 170.3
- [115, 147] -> 132.1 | 133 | 131.2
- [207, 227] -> 212.9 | 209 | 216.8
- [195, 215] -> 207.0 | 209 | 205.0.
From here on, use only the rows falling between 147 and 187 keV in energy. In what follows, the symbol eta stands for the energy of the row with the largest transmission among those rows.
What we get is 161 keV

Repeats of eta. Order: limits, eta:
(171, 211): 209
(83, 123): 85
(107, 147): 133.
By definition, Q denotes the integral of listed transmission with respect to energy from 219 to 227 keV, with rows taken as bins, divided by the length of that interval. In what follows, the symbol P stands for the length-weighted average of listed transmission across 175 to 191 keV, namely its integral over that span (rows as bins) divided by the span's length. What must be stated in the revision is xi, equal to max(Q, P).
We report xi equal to 476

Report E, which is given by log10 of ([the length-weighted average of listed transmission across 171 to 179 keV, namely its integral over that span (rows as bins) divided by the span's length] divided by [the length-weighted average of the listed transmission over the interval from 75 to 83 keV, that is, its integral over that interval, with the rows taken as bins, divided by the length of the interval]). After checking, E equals -0.03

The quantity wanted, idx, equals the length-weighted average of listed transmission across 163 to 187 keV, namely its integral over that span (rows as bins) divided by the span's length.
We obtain 418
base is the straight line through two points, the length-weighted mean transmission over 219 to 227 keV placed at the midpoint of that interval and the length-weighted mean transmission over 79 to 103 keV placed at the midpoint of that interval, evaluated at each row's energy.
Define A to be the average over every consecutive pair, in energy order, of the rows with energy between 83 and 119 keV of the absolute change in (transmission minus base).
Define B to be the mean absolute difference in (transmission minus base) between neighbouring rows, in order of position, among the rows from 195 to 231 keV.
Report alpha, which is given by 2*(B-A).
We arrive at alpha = -82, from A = 60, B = 19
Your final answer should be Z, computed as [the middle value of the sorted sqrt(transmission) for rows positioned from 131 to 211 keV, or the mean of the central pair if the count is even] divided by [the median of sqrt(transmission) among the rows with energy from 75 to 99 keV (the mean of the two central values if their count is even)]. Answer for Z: 1.03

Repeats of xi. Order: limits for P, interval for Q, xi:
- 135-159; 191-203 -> 471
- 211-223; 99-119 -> 487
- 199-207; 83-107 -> 495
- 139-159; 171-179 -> 470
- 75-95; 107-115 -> 451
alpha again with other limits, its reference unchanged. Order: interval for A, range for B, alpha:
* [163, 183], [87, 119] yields 50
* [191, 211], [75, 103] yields 5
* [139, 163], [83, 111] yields 58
